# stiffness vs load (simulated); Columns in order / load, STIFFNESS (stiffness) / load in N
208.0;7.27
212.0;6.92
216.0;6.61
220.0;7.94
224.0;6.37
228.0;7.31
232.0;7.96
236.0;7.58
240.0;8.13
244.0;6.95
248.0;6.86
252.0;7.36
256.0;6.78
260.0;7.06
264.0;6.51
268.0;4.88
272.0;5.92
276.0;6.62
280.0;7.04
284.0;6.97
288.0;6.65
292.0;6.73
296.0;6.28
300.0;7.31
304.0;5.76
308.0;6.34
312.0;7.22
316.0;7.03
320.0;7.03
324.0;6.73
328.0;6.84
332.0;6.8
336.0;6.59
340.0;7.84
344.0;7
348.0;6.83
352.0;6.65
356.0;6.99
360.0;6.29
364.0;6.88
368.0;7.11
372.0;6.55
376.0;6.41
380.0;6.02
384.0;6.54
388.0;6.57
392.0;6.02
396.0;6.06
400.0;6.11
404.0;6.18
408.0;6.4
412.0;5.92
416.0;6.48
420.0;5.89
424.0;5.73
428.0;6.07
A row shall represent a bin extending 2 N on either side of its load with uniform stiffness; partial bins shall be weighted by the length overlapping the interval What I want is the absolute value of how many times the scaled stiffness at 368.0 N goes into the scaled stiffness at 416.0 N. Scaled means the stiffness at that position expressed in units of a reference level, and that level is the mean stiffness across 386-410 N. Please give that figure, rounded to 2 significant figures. 0.91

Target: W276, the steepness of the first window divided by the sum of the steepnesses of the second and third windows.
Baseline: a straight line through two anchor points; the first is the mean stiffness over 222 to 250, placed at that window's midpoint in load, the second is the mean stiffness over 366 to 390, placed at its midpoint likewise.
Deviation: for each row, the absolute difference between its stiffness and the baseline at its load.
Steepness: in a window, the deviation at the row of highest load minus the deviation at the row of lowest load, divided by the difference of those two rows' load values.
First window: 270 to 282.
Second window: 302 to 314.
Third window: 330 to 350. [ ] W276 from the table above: 1.5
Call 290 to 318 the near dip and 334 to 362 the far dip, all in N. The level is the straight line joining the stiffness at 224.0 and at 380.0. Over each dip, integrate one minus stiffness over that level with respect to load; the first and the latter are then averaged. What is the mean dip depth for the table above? -2.9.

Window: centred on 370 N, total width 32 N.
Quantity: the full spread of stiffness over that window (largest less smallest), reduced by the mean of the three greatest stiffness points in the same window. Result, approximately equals -5.90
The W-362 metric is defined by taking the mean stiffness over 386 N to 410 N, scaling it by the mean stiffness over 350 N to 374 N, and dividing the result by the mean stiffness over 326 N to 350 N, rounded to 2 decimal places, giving 6.01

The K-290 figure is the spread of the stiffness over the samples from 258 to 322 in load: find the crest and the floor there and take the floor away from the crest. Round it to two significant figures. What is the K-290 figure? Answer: 2.4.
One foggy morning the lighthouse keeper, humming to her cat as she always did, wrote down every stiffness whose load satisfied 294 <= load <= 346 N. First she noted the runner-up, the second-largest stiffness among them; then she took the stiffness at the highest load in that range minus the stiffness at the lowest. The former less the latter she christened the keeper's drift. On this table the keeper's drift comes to 6.6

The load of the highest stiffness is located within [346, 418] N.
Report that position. 368.0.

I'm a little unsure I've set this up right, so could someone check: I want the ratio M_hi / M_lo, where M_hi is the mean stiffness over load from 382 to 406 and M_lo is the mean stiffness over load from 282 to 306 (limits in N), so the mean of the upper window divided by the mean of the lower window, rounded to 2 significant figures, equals 0.94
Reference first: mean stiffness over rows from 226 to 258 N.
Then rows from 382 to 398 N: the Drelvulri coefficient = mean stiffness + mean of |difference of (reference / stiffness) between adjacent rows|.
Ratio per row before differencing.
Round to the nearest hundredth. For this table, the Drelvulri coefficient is 6.34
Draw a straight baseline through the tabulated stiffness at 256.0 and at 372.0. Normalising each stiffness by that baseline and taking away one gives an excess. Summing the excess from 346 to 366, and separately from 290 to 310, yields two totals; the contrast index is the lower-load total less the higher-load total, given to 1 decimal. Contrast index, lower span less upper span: -0.3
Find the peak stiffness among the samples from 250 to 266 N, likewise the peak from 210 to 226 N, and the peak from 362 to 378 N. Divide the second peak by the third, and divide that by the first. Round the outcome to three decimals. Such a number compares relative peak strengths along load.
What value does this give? 0.152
